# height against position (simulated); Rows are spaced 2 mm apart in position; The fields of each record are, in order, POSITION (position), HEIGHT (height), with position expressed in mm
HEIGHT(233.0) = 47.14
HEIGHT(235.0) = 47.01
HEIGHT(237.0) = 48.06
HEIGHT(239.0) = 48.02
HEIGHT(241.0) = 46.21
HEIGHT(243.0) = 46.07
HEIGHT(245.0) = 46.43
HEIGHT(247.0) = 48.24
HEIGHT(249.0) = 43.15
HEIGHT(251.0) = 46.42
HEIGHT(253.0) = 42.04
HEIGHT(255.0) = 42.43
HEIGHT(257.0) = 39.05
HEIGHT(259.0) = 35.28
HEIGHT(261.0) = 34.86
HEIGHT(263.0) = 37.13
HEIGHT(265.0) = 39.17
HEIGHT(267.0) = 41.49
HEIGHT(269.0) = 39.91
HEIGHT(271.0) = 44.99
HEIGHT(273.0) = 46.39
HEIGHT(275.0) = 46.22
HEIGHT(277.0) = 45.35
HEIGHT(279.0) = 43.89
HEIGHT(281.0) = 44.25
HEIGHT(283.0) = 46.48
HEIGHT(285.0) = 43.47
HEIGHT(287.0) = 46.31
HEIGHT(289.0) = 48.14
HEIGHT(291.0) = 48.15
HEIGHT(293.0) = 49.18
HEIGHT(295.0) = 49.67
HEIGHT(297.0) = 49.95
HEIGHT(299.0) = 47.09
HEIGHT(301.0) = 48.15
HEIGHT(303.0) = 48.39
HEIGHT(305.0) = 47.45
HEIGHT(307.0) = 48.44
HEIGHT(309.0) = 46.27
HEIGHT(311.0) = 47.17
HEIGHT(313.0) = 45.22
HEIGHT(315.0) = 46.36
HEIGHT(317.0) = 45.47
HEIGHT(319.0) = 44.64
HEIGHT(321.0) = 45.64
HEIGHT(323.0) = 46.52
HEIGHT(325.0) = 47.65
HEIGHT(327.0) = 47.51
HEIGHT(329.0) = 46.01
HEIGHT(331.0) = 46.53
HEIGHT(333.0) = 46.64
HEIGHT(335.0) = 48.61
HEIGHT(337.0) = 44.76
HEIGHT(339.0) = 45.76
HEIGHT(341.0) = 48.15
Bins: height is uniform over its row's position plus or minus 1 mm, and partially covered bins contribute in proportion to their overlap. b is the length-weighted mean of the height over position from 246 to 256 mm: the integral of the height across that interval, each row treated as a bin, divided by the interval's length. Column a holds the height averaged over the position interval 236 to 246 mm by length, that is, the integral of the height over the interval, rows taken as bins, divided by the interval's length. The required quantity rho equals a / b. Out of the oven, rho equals 1.06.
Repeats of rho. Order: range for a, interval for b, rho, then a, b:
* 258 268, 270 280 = 0.83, 38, 45.4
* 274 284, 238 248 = 0.96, 45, 47.0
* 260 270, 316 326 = 0.84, 39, 46.0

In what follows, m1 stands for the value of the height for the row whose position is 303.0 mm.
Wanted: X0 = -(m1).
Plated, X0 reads -48.4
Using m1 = 48.39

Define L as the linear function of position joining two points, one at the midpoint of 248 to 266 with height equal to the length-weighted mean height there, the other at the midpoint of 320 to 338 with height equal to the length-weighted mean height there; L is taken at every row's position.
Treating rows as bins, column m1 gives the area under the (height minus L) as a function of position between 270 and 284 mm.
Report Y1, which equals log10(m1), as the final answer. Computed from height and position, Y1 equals 1.70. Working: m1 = 50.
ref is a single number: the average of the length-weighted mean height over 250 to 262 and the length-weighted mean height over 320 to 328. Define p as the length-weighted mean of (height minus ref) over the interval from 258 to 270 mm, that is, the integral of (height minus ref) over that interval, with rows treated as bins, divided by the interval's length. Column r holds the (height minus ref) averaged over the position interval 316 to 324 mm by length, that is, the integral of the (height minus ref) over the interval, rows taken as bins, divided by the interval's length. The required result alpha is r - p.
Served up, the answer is 8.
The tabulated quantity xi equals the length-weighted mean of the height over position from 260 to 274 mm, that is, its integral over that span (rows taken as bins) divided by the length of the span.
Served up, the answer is 40.6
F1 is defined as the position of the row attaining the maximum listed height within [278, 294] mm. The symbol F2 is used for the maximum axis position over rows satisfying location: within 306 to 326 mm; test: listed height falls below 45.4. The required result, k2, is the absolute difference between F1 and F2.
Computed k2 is 26 mm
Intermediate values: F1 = 293.0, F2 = 319.0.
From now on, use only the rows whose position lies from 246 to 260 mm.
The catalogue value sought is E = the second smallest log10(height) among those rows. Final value 1.59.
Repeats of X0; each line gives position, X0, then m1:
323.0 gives -46.5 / 46.52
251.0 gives -46.4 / 46.42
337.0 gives -44.8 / 44.76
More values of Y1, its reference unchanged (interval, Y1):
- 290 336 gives 1.98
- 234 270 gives 2.08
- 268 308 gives 2.18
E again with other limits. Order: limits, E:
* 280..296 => 1.65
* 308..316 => 1.67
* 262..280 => 1.59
